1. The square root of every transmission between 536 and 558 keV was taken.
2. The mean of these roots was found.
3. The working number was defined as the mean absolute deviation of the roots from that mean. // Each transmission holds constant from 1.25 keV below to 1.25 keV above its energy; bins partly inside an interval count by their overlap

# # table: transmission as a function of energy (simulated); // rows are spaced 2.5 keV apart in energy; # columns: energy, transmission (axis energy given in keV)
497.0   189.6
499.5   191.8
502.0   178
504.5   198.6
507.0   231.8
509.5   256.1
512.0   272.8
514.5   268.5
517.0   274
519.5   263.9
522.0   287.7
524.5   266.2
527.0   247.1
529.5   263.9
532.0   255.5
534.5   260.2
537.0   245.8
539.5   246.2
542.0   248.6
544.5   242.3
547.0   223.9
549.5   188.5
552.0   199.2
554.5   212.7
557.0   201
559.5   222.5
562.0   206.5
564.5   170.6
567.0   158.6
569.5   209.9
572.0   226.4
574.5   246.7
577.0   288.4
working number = 0.68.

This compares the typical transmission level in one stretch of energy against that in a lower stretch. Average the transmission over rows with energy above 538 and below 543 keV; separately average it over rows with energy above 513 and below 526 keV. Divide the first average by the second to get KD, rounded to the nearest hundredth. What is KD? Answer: 0.91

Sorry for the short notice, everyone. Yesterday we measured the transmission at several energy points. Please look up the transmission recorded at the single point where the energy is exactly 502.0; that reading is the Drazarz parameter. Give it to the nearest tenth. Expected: 178.0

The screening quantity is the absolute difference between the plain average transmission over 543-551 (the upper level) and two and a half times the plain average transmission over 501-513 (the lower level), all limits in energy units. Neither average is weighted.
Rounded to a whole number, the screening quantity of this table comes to 350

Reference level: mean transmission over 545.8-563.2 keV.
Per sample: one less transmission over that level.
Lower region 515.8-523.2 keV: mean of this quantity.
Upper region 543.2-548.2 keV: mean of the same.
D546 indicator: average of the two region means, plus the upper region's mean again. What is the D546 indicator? -0.35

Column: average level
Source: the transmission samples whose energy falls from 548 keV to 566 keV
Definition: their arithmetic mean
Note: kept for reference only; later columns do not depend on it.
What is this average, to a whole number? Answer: 200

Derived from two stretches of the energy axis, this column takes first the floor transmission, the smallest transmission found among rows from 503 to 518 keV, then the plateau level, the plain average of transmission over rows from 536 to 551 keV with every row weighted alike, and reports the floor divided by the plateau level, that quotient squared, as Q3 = 0.73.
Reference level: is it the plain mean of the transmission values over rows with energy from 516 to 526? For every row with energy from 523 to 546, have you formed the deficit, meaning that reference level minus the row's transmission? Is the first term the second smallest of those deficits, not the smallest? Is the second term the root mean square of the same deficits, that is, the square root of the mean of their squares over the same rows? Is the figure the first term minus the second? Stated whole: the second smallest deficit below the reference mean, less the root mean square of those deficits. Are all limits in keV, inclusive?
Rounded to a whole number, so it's -13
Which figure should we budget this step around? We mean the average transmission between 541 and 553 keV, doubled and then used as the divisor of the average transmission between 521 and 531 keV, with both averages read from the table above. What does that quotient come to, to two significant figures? 0.60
